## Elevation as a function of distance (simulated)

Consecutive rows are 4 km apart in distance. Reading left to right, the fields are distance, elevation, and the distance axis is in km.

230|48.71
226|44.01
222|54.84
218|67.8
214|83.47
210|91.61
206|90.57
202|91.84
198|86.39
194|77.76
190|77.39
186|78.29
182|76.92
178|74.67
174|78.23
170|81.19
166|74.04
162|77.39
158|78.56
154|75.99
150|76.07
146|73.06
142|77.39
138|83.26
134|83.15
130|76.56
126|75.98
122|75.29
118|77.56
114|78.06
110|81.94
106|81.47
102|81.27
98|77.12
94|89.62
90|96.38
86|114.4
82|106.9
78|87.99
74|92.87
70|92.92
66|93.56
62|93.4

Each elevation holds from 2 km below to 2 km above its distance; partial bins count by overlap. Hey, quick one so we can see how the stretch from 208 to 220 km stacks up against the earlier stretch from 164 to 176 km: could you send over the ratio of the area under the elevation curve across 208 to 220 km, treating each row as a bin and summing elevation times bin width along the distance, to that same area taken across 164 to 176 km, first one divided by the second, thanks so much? 1.04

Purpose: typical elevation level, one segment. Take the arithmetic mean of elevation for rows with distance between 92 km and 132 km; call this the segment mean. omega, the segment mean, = 79.5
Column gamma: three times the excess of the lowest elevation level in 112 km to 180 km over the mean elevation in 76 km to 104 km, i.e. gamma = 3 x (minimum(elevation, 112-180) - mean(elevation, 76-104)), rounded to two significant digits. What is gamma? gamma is -61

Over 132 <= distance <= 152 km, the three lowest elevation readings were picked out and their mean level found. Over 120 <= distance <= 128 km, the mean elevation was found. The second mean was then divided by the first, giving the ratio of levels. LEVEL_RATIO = 1.00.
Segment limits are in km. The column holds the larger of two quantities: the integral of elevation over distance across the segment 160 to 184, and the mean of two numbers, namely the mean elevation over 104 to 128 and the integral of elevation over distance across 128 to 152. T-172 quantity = 1850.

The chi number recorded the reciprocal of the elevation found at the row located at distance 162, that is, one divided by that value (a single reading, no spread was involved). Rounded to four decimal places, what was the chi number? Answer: 0.0129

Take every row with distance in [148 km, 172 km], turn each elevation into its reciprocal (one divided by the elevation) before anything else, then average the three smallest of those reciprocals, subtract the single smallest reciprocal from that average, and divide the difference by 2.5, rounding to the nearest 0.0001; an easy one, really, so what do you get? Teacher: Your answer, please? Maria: 0.0001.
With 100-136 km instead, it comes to 0.0001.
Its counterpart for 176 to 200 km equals 0.0003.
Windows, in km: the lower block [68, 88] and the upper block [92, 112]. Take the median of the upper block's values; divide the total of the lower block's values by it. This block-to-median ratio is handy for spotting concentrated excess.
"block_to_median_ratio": 6.1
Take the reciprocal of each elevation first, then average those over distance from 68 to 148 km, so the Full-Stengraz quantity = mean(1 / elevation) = 0.0119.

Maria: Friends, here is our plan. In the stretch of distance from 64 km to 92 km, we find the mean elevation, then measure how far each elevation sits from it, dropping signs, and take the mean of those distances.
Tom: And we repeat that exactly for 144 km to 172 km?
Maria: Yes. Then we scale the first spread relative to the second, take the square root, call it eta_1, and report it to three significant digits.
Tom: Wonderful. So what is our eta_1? 1.87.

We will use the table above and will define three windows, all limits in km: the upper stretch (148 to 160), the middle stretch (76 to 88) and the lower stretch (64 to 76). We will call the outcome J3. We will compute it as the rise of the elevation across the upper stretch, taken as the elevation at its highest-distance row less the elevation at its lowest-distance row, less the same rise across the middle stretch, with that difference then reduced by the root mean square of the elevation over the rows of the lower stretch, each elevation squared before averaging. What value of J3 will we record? -117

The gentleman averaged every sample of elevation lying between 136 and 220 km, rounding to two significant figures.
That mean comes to 80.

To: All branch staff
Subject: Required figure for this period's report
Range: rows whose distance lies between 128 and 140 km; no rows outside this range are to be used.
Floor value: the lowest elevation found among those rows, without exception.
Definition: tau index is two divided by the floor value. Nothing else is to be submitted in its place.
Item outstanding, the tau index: 0.0261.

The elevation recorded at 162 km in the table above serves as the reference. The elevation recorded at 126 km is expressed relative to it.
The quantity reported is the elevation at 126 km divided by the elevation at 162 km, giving 0.98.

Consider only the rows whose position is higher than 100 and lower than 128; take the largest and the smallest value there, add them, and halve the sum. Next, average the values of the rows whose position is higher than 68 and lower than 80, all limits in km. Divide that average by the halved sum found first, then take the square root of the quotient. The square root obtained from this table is 1.08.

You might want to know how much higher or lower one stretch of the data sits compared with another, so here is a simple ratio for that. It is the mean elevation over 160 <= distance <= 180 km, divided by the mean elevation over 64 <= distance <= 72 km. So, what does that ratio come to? 0.83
